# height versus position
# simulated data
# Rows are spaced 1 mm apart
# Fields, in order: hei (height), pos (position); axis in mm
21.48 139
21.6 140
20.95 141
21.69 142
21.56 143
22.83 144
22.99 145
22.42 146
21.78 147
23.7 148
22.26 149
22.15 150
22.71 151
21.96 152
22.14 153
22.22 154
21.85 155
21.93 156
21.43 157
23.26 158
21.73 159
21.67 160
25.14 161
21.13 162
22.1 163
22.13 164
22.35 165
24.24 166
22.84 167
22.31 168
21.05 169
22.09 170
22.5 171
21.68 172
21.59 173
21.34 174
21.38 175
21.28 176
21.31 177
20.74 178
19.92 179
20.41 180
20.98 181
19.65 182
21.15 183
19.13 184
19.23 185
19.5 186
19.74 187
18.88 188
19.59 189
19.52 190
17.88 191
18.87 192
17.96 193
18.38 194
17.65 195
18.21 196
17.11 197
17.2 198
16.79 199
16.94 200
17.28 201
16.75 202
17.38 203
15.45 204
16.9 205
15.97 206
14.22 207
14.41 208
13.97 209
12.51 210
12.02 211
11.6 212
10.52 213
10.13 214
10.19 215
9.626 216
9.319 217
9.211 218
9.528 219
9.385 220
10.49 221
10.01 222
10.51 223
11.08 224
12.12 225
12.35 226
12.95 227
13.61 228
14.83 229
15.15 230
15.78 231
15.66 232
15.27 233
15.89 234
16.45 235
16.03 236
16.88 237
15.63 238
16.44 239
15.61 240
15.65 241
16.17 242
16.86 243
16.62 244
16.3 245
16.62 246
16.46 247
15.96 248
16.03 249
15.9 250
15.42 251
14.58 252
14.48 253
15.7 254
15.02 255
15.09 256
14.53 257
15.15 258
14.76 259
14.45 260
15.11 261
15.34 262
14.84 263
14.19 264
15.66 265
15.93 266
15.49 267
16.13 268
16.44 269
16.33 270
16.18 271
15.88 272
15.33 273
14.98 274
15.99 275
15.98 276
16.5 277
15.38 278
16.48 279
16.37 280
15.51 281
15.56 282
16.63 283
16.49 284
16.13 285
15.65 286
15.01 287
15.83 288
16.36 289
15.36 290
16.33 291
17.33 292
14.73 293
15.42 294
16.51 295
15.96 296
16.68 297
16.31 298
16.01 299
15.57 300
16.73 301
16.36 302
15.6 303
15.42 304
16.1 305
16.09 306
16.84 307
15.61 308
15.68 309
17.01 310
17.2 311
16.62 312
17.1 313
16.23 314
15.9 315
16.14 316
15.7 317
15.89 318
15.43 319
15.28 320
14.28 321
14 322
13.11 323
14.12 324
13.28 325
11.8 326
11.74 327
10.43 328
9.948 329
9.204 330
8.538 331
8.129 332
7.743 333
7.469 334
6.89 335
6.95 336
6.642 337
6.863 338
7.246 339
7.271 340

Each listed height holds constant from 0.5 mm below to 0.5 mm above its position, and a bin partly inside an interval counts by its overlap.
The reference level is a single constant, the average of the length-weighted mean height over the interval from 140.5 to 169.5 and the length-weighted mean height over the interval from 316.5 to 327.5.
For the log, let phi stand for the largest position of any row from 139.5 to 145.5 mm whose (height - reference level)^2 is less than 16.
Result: 143 mm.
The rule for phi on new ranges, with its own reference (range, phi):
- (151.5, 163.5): 163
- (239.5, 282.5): 282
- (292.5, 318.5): 318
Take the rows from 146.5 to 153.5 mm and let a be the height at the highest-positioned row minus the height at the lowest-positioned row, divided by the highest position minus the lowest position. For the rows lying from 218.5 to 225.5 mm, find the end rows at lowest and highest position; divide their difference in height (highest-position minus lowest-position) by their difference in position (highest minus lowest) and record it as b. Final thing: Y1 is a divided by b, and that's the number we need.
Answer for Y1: 0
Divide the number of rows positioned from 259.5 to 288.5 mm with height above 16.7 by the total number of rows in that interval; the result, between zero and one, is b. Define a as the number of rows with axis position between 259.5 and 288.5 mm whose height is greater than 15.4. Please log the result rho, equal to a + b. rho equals 20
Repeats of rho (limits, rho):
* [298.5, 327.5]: 21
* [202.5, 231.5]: 5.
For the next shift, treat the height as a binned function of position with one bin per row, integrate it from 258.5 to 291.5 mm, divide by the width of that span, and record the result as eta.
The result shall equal 15.7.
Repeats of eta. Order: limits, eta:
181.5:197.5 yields 18.9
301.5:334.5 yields 13.9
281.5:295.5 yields 16.0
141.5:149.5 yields 22.4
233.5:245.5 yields 16.2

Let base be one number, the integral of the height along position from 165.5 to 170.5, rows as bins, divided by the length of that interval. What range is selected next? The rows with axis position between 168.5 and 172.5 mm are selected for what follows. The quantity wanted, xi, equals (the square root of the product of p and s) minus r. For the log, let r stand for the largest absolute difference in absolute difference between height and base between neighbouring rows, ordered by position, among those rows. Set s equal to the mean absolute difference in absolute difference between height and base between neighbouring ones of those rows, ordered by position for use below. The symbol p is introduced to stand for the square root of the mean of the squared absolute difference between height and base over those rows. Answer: -0.2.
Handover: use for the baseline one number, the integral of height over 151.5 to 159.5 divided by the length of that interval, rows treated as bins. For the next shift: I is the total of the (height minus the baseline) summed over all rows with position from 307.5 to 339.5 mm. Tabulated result -308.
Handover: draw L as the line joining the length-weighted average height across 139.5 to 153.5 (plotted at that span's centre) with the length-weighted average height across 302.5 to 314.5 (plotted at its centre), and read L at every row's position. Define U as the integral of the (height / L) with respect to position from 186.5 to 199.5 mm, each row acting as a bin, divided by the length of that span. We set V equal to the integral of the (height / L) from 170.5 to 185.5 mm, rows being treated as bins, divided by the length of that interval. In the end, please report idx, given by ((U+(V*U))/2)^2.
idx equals 0.79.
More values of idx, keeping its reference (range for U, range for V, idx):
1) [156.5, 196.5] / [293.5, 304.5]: 0.94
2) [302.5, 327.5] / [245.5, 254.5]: 0.78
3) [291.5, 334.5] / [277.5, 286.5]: 0.74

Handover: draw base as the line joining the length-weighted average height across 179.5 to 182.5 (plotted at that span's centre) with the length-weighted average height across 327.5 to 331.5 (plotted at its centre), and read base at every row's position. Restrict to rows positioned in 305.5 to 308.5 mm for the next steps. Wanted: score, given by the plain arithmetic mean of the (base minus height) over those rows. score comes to -5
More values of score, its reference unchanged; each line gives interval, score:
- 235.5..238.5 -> 0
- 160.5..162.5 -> -1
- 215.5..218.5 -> 8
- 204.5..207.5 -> 3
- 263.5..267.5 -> -1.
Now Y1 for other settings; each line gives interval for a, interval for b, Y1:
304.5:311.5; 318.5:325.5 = -1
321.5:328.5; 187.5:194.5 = 7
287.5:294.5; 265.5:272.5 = 8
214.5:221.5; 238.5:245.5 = -2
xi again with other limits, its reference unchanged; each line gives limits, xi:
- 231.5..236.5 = 1.2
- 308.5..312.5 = 0.7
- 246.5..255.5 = 0.7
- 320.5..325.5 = 1.6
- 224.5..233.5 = 0.9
